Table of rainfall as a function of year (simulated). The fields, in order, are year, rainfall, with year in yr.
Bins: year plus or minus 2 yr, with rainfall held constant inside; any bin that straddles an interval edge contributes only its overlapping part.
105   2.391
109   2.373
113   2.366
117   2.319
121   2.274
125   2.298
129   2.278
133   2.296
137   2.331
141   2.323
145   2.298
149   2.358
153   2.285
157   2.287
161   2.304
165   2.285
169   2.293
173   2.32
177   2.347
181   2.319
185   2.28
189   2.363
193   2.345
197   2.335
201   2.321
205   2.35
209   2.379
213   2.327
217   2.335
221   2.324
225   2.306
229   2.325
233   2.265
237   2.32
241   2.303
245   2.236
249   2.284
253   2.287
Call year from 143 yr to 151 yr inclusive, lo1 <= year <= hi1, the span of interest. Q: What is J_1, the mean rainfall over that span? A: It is 2.33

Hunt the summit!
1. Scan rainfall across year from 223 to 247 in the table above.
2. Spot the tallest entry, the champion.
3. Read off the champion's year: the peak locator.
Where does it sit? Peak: 229 yr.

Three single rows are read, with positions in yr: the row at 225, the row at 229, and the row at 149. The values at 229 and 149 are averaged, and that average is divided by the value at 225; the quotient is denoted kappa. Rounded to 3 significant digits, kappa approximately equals 1.02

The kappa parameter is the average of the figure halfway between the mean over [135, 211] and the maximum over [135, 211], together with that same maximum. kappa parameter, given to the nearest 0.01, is 2.36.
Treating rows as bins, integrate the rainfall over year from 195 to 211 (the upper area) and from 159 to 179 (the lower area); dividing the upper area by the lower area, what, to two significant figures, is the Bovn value 0.81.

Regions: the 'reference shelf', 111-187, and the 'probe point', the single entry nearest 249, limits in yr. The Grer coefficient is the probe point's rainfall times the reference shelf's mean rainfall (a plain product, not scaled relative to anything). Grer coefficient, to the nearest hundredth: 5.27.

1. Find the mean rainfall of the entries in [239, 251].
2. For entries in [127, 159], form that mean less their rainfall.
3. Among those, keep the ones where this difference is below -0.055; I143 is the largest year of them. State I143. 149 yr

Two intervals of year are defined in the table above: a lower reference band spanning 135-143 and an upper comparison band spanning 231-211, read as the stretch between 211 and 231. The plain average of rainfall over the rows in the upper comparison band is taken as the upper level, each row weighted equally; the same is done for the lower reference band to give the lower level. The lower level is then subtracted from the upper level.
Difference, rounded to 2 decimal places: 0.00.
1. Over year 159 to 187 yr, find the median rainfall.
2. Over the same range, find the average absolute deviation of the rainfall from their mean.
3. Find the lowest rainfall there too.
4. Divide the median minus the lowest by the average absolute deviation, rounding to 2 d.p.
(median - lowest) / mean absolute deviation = 1.28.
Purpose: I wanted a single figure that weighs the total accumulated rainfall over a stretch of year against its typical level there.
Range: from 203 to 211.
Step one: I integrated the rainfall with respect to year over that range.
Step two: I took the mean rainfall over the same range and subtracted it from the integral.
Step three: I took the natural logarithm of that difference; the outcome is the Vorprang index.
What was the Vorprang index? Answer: 2.8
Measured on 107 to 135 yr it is 4.1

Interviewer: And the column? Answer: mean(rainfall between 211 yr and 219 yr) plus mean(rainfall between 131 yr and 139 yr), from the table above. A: 4.64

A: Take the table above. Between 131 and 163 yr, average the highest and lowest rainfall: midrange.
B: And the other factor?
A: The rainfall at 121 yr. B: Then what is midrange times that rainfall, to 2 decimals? 5.28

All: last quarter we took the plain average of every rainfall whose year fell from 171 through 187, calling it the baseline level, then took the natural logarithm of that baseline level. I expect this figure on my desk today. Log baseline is 0.840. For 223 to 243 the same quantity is 0.835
